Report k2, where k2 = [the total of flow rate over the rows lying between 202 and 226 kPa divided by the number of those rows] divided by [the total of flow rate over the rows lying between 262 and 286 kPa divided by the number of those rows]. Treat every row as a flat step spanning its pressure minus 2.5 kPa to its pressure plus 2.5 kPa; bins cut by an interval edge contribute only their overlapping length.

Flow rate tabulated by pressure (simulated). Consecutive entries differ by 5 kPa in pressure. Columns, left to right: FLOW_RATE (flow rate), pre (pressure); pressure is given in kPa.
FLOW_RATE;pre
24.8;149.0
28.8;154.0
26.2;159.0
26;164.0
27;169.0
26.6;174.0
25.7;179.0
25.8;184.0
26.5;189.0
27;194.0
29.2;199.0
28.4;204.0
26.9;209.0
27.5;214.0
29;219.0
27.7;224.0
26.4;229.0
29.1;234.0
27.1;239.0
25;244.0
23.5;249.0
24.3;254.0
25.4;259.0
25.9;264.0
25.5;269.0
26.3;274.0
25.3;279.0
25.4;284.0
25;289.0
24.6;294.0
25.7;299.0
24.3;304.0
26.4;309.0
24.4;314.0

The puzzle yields 1.09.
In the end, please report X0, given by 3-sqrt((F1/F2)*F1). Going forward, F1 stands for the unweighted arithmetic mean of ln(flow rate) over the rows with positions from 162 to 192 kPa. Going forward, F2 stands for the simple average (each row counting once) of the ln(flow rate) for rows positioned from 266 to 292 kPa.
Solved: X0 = 1.18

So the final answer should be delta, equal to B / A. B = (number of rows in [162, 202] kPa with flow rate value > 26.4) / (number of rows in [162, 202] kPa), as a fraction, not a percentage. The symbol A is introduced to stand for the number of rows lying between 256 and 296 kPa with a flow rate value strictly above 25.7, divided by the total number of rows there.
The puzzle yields 2.5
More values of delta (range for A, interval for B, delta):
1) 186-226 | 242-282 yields 0.0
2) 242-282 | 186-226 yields 4.0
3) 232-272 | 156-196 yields 1.3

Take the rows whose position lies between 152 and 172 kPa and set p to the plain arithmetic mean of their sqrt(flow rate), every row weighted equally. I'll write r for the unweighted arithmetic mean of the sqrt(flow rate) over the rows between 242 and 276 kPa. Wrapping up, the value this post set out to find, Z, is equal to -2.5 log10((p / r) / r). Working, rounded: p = 5.20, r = 5.01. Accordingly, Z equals 1.71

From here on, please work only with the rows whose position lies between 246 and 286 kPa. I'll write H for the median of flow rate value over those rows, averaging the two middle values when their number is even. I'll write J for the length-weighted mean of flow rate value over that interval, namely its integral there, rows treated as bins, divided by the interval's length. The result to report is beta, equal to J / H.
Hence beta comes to 0.99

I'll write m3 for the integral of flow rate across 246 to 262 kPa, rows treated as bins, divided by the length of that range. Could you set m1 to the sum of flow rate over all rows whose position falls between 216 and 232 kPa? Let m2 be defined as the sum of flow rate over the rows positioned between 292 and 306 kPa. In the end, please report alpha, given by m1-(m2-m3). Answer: 33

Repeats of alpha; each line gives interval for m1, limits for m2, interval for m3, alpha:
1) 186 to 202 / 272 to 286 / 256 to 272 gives 31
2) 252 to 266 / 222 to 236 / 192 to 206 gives 21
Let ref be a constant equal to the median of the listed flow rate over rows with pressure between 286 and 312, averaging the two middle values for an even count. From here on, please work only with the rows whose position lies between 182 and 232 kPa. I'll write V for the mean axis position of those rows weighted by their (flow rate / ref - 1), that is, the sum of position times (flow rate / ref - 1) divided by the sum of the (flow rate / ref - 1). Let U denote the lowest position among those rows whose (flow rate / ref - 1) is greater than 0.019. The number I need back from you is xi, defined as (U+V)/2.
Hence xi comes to 196.1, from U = 184.0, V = 208.3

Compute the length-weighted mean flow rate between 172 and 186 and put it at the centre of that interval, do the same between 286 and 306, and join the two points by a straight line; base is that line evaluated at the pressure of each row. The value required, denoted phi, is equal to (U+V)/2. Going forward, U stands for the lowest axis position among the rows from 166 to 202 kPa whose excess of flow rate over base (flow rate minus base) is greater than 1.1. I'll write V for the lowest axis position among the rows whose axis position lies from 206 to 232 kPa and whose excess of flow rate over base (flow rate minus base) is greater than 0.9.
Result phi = 201.5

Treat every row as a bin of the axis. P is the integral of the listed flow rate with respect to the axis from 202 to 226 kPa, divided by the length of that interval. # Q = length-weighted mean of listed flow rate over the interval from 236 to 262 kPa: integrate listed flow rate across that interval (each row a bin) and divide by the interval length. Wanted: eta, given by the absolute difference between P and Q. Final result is 2.7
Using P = 27.9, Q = 25.2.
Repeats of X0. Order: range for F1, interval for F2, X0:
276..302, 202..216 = 1.23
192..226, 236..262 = 1.14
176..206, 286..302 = 1.16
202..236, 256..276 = 1.15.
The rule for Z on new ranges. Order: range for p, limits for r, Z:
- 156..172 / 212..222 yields 1.85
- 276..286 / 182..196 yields 1.80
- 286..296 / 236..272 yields 1.76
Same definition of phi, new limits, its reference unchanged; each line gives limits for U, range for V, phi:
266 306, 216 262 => 246.5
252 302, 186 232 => 234.0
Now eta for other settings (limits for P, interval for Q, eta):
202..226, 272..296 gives 2.6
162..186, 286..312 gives 1.0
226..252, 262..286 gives 0.5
